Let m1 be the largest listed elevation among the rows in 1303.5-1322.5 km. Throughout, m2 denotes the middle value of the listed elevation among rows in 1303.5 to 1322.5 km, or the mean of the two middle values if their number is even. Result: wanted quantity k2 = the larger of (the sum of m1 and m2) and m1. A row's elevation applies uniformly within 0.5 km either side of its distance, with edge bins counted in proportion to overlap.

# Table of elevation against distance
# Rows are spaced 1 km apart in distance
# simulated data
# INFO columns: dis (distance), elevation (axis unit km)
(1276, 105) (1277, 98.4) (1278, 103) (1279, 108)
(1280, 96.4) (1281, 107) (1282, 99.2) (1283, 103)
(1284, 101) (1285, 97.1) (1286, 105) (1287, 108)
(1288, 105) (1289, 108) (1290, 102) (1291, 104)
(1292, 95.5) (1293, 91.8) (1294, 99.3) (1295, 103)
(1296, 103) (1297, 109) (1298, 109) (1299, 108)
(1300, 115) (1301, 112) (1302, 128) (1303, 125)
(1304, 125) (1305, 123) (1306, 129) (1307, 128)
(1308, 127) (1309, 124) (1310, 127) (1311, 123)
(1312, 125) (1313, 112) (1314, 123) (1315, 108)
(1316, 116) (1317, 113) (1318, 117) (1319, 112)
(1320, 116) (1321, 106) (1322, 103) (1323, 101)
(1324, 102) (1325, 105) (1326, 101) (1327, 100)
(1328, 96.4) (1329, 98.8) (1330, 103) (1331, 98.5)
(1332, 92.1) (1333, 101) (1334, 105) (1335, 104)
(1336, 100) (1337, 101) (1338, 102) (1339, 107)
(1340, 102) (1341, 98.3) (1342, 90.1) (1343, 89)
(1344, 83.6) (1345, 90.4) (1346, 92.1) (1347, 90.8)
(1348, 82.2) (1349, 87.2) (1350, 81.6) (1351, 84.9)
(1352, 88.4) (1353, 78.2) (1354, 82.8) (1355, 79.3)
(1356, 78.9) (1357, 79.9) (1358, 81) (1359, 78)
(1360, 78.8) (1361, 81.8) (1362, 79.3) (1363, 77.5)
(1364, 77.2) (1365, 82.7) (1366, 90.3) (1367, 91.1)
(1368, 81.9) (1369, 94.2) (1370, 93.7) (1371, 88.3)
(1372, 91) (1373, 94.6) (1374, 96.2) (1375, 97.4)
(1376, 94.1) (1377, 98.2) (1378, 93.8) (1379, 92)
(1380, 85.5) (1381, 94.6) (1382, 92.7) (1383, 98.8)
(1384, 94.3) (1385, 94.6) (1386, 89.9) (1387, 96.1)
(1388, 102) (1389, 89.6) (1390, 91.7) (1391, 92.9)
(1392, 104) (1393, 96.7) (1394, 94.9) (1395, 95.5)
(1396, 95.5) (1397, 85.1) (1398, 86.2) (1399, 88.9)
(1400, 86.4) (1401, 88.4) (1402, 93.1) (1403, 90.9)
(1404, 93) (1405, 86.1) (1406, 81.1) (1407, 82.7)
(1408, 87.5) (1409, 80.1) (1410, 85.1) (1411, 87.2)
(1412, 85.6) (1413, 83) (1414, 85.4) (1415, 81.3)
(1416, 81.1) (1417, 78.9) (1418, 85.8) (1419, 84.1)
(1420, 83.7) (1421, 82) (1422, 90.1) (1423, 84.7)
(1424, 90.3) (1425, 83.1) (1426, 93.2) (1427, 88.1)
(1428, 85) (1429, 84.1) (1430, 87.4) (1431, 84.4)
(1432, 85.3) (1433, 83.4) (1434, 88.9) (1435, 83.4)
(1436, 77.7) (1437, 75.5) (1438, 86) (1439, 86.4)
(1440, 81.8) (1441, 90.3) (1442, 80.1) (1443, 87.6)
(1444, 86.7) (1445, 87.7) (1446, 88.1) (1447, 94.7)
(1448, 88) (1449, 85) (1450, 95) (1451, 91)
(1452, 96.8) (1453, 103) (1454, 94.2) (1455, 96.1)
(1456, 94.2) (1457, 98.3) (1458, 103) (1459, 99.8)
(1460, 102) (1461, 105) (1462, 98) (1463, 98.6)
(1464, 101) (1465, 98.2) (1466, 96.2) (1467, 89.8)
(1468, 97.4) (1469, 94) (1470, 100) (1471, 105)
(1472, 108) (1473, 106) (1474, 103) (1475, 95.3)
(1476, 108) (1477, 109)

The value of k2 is 252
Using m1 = 129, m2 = 123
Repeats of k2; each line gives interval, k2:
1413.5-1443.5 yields 178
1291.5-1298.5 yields 212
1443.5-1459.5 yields 197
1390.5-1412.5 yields 192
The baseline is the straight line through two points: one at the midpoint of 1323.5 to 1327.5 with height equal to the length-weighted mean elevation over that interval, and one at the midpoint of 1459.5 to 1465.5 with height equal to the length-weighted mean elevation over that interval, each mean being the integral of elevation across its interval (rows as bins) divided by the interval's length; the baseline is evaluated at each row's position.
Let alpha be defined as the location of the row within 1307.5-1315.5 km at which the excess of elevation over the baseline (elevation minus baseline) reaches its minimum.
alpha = 1315 km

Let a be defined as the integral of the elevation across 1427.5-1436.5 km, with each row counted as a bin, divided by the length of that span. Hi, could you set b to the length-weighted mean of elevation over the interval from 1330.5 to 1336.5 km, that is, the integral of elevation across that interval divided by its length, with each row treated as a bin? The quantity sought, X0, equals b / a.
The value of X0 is 1.19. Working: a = 84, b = 100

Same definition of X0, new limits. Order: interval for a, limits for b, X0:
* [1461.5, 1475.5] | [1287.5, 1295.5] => 1.02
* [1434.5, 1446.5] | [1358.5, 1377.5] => 1.04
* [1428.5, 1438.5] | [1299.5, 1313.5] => 1.47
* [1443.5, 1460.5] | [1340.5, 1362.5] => 0.89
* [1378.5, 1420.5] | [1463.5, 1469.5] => 1.08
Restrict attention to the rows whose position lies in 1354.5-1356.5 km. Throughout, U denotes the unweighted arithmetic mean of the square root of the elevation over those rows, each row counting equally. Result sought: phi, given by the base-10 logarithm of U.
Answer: 0.95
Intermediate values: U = 8.9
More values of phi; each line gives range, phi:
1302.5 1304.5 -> 1.05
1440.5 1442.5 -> 0.97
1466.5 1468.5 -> 0.99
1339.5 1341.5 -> 1.00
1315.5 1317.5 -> 1.03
